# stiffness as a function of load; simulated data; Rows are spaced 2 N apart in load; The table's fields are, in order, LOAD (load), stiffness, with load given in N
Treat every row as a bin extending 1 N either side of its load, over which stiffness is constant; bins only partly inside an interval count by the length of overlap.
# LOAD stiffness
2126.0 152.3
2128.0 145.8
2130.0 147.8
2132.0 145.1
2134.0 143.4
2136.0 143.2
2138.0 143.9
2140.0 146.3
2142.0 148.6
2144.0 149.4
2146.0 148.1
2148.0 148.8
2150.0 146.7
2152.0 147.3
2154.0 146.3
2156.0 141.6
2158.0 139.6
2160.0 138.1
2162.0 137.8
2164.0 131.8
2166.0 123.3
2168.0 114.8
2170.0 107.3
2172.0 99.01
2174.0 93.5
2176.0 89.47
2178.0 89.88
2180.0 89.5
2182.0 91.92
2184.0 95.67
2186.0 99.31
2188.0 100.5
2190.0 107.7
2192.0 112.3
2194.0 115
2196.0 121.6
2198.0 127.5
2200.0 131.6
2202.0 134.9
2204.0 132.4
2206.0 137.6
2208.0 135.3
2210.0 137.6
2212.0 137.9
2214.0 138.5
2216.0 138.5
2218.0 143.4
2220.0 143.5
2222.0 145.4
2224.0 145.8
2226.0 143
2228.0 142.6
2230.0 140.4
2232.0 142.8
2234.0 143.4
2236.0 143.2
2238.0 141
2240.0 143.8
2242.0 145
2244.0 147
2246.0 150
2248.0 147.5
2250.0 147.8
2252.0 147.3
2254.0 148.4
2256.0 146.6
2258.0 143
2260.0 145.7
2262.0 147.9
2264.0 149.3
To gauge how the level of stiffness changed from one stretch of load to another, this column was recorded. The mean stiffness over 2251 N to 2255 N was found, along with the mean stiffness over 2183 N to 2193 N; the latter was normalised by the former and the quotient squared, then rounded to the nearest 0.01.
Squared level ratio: 0.49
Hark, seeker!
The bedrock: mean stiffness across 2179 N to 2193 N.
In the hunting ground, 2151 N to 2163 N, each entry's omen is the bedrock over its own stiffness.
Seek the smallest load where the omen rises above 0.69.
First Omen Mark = 2156.0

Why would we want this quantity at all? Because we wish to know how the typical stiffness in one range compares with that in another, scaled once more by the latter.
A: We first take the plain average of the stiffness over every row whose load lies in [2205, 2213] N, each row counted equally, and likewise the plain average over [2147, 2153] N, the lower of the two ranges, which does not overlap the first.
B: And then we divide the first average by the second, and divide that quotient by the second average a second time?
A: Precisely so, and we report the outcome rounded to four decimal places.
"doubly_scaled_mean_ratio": 0.0063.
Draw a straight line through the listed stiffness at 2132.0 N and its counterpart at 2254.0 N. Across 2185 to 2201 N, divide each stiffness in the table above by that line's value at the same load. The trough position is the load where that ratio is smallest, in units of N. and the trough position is 2186.0 N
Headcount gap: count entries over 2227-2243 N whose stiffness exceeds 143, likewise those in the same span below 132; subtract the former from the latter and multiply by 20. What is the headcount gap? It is -80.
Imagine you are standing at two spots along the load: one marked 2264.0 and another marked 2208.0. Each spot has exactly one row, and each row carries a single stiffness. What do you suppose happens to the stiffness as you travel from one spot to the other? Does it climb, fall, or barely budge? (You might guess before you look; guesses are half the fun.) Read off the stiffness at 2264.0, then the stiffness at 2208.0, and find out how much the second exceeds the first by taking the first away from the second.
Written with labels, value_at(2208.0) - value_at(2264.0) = -14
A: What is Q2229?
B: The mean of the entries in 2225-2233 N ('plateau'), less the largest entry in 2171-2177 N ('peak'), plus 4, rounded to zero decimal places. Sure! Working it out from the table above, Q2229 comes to 47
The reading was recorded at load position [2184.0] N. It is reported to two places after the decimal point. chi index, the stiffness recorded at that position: 95.67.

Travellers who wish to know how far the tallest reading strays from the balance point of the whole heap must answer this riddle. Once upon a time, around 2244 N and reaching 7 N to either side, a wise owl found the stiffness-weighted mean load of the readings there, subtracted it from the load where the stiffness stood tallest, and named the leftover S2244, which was 1.9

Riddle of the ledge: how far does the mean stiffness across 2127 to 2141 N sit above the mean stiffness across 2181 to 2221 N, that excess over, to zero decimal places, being 21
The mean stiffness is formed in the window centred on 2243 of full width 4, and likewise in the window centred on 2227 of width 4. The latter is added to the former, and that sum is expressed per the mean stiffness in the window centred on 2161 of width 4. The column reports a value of 2.09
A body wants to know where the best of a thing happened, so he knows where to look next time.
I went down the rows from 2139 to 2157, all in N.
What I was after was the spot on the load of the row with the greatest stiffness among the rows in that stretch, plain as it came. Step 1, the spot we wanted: 2144.0 N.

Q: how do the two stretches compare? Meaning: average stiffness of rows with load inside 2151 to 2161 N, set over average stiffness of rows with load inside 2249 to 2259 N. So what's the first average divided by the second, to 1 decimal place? 1.0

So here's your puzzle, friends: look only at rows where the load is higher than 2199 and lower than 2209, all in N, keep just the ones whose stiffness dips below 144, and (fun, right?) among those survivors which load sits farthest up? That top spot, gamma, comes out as 2208.0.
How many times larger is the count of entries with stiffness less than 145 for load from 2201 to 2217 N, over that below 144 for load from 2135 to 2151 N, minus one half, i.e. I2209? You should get 3.5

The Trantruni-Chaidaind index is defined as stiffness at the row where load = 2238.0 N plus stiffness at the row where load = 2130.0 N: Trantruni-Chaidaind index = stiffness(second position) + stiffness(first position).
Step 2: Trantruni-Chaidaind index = 289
